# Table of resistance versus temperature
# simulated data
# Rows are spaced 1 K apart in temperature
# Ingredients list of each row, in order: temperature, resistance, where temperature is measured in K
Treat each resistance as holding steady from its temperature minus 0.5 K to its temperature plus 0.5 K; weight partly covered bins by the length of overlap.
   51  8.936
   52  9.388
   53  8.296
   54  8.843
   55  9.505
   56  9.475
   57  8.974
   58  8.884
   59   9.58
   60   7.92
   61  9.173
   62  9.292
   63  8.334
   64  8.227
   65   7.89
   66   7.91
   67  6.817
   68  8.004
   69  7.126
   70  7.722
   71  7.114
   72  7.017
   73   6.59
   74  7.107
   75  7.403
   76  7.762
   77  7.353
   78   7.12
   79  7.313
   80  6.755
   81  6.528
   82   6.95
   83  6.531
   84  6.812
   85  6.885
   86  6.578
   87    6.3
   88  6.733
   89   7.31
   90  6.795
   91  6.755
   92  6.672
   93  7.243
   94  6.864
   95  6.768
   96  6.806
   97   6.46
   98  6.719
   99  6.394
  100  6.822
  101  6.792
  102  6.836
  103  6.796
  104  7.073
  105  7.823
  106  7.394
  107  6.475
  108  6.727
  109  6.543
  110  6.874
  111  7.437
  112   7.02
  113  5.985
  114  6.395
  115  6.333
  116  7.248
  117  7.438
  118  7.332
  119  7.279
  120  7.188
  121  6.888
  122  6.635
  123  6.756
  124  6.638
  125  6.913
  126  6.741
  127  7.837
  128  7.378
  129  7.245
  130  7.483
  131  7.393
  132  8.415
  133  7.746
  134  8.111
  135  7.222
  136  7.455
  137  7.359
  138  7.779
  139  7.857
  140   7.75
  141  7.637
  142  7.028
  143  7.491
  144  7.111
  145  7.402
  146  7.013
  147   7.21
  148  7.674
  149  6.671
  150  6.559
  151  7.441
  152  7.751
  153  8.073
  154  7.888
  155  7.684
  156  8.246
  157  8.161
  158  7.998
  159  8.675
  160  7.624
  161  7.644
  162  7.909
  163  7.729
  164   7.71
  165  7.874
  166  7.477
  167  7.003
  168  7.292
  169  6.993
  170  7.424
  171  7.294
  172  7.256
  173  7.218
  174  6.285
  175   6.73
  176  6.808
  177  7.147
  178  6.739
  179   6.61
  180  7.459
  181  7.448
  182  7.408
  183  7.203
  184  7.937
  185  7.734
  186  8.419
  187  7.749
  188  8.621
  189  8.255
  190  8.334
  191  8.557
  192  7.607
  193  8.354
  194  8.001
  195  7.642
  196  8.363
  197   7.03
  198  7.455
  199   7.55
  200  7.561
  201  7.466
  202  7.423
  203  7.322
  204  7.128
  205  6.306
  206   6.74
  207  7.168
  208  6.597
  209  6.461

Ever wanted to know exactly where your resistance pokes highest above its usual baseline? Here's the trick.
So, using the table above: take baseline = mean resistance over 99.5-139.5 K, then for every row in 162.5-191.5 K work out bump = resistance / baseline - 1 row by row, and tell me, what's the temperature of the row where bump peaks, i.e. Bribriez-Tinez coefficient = 188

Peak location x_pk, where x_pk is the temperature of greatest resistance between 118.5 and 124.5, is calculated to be 119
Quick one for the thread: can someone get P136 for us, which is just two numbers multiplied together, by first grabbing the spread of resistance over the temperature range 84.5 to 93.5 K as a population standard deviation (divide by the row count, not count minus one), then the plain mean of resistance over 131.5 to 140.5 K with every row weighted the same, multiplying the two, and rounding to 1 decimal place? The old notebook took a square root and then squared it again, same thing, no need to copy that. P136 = 2.3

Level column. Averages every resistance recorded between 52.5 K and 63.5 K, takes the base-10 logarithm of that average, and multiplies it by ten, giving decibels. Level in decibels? 9.51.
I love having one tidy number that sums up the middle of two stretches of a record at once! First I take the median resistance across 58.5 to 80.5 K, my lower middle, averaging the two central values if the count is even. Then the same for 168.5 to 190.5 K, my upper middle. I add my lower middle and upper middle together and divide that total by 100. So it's 0.149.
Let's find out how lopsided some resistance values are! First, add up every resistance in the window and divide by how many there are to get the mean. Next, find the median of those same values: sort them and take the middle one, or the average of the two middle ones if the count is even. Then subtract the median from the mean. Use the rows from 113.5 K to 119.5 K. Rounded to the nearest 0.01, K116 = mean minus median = -0.26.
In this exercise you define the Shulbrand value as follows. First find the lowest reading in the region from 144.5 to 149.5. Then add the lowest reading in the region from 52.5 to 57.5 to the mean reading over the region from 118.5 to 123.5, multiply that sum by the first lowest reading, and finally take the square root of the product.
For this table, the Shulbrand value 10.1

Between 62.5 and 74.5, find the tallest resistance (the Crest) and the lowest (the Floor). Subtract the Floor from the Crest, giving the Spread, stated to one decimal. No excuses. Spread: 1.7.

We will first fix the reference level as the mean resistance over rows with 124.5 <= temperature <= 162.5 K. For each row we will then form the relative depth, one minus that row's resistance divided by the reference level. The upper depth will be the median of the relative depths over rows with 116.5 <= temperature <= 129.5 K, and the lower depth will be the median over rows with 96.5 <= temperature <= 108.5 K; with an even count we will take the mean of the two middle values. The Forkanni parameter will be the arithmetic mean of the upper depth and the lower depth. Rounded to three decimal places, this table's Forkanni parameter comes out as 0.076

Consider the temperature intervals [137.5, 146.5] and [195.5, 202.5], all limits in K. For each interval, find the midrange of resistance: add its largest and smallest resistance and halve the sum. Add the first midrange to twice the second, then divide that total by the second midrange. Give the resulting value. 2.97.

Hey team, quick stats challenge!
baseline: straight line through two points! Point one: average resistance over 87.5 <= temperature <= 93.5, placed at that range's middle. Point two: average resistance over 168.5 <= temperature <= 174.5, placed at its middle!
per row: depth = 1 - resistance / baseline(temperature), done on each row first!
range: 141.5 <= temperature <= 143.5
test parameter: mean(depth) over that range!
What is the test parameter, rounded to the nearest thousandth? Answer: -0.034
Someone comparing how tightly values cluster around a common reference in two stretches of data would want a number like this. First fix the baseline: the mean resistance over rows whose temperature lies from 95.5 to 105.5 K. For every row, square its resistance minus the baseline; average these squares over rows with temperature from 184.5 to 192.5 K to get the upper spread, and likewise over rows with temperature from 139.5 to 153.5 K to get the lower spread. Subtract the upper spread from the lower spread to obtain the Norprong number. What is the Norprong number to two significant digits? -1.4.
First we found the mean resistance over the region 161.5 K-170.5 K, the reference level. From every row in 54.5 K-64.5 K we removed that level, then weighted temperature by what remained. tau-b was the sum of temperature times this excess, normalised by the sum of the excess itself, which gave 58.9 K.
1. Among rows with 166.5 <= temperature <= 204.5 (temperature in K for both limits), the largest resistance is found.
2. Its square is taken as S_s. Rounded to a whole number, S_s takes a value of 74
